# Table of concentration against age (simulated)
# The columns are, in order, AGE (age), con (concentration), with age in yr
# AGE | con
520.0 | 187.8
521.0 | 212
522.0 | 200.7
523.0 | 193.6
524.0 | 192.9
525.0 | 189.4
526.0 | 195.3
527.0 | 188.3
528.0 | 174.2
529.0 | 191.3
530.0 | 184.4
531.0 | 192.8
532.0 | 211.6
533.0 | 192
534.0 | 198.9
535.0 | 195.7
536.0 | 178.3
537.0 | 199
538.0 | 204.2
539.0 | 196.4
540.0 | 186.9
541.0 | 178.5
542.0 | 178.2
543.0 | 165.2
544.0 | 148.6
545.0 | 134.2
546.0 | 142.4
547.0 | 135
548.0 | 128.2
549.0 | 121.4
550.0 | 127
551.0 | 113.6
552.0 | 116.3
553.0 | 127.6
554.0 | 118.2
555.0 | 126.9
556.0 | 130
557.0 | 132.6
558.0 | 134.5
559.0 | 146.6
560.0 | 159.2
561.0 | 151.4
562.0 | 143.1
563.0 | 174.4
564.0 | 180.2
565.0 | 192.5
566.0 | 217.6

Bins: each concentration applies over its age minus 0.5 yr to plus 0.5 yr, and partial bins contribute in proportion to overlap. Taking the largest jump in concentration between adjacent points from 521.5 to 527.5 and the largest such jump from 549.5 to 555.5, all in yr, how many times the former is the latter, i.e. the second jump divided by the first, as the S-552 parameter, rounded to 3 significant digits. 1.89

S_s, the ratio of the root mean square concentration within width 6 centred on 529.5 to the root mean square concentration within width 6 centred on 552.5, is 1.57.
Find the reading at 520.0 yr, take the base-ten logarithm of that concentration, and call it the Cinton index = 2.27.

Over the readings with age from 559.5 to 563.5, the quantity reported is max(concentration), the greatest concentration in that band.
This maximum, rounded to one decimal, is 174.4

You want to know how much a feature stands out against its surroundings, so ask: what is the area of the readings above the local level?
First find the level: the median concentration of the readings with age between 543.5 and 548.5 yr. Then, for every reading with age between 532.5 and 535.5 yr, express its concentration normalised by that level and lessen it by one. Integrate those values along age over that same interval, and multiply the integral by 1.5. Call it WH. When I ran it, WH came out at 2.0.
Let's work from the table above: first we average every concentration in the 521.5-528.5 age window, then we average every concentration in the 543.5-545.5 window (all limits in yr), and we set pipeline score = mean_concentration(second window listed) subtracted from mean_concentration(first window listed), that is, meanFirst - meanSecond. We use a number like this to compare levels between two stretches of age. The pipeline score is 49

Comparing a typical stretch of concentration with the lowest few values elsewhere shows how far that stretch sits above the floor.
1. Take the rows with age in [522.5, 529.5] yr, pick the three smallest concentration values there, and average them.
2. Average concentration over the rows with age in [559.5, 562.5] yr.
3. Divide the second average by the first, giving 0.82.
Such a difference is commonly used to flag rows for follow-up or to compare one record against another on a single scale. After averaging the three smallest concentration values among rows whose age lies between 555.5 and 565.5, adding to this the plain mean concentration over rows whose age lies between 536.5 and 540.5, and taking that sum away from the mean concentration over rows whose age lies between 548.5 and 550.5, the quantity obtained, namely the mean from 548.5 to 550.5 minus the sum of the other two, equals -205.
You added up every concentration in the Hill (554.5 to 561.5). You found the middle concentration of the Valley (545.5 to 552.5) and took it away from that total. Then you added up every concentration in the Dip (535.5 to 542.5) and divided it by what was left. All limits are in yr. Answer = 1.5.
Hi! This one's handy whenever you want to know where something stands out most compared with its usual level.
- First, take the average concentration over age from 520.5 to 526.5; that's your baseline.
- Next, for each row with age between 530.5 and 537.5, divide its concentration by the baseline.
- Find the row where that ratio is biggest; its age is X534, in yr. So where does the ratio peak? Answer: 532.0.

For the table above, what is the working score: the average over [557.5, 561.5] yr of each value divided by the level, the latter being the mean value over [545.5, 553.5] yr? 1.2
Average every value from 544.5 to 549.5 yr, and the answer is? 132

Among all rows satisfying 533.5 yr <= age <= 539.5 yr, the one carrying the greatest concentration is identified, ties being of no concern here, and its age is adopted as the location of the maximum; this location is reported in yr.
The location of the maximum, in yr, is 538.0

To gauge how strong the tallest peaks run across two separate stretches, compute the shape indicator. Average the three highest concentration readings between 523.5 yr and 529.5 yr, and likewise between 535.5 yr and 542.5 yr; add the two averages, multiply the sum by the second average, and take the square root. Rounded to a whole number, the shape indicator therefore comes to 280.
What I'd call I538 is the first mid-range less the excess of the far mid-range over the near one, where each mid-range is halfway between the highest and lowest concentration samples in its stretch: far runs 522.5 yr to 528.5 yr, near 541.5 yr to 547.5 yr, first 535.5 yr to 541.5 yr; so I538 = 163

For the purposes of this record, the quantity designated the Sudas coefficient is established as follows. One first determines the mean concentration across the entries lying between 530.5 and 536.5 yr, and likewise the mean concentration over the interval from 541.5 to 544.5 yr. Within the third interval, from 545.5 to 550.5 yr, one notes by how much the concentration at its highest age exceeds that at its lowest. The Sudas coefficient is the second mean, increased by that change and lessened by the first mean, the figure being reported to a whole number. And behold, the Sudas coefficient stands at -46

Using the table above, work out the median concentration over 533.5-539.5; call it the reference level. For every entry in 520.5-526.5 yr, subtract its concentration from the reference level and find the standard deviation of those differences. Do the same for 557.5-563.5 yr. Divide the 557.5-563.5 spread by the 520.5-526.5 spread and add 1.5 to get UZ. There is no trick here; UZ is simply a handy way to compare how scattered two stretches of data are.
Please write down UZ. 3.22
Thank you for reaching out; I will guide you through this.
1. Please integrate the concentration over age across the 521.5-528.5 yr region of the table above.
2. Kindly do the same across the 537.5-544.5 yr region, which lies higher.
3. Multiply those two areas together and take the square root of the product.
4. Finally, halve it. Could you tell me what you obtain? 648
